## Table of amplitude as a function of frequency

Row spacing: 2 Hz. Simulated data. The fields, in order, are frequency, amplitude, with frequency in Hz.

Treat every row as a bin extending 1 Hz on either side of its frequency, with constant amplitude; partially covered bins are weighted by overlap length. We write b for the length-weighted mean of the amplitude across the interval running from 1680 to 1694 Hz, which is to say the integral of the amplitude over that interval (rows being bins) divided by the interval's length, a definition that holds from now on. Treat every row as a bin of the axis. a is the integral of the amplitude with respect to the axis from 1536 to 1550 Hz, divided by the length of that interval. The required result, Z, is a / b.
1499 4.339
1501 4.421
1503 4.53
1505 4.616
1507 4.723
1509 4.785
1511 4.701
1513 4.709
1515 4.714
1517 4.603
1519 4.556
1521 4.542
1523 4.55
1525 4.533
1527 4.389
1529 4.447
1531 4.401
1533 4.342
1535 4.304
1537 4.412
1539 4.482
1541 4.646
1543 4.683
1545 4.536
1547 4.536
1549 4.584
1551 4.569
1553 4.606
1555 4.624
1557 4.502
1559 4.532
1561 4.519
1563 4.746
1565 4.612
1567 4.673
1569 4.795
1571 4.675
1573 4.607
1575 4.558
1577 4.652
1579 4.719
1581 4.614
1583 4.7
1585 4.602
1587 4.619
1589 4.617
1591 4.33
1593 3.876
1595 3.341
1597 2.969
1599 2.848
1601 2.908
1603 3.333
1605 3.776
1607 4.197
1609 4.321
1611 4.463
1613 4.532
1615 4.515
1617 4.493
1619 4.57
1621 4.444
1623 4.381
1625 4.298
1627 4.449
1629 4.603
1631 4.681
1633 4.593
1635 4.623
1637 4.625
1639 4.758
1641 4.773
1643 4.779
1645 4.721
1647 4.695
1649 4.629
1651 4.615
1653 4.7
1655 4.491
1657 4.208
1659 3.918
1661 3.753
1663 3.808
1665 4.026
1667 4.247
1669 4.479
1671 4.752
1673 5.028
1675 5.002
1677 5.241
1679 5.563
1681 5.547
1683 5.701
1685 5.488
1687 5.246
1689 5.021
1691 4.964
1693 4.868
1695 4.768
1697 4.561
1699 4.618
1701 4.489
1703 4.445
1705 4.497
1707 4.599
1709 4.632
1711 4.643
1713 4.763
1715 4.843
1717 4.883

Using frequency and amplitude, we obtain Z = 0.87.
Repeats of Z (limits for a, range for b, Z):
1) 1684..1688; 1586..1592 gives 1.19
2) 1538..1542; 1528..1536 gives 1.04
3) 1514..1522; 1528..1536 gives 1.05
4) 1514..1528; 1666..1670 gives 1.04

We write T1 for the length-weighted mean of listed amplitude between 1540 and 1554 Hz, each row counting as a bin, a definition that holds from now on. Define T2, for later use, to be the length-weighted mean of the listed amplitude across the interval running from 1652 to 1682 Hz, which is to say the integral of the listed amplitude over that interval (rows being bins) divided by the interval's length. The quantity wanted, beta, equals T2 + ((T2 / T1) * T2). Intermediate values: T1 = 4.59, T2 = 4.58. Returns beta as 9.2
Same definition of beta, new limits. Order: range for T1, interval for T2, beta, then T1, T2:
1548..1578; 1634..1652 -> 9.5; 4.62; 4.69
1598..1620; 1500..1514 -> 10.0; 4.00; 4.64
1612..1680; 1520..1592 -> 9.1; 4.56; 4.56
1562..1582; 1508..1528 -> 9.2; 4.67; 4.61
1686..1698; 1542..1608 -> 8.1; 4.90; 4.32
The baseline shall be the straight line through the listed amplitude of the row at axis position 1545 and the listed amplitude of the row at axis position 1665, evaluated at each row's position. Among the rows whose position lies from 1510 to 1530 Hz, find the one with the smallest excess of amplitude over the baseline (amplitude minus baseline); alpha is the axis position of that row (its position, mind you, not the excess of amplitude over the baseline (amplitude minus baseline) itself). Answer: 1527 Hz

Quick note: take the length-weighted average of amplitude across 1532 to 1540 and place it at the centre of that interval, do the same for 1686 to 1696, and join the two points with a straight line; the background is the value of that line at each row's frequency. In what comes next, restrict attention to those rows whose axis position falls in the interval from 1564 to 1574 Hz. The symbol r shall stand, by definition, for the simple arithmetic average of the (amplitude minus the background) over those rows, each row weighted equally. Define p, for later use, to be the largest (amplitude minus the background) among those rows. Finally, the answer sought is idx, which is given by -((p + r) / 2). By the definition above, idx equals -0.2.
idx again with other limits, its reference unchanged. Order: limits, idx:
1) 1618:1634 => 0.1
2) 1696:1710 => 0.4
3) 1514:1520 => -0.4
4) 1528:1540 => -0.1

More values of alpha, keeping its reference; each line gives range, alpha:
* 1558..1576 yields 1561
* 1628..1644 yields 1629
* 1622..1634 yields 1625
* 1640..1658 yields 1657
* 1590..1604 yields 1599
